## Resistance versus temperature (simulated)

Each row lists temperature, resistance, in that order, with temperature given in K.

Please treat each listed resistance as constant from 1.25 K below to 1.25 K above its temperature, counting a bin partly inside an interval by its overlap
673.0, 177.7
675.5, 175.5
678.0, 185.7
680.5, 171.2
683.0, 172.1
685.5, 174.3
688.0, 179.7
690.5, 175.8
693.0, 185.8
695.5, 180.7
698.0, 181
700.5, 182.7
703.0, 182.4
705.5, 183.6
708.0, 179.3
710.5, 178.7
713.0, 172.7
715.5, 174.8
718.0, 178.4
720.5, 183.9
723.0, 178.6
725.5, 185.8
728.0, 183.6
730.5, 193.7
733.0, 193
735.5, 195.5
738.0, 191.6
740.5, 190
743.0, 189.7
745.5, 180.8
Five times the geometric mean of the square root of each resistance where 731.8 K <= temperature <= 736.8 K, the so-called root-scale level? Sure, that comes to 69.7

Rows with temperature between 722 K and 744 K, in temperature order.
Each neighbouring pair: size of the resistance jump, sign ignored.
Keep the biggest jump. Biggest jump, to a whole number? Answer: 10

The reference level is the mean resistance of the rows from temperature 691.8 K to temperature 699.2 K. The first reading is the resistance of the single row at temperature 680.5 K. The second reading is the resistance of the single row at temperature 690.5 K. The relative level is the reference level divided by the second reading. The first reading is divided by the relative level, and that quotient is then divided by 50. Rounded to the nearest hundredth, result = 3.30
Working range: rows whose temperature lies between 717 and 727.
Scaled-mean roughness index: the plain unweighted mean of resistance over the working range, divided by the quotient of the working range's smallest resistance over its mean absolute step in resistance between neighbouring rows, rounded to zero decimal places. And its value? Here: 6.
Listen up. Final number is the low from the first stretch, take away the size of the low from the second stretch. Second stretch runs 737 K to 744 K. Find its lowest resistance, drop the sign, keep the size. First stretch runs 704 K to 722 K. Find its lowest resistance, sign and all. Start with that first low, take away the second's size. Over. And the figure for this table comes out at -17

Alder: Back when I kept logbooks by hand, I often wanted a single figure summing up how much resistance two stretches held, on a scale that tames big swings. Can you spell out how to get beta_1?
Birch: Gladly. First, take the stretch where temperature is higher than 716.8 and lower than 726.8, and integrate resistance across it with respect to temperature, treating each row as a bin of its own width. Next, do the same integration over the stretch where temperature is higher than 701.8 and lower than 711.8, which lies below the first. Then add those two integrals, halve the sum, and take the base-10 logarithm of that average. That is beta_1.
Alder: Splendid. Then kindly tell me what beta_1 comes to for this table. 3.26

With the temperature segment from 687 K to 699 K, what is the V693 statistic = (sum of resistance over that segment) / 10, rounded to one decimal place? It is 90.3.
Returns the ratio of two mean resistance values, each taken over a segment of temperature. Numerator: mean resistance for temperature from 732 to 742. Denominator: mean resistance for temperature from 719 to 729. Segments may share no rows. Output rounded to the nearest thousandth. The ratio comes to 1.052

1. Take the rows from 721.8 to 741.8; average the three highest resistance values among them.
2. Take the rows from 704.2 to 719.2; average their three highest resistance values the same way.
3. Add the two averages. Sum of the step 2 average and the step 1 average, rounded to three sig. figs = 375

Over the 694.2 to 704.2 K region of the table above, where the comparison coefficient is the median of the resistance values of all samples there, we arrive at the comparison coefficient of 182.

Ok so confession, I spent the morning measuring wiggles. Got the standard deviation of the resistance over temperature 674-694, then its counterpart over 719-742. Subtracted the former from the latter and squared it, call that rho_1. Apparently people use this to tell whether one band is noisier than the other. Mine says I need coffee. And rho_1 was 0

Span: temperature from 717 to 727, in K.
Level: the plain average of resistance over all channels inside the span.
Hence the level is 182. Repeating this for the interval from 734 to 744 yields 192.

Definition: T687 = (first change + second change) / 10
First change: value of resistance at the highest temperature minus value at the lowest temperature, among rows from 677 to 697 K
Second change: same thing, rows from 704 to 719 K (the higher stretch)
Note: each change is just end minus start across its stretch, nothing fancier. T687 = -1.0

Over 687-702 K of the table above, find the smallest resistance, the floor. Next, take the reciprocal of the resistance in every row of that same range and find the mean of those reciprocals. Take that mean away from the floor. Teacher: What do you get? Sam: 176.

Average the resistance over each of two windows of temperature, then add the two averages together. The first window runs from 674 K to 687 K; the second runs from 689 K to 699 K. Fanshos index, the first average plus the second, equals 357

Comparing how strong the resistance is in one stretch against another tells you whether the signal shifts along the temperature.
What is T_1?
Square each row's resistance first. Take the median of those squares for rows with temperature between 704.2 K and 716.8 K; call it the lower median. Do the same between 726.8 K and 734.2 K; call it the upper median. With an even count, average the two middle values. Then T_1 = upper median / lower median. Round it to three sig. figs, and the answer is 1.17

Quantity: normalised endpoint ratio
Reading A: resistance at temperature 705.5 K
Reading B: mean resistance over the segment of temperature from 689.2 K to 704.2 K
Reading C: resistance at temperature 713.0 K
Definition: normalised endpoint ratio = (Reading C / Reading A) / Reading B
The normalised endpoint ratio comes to 0.0052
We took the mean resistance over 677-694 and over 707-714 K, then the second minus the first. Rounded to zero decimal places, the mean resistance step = -1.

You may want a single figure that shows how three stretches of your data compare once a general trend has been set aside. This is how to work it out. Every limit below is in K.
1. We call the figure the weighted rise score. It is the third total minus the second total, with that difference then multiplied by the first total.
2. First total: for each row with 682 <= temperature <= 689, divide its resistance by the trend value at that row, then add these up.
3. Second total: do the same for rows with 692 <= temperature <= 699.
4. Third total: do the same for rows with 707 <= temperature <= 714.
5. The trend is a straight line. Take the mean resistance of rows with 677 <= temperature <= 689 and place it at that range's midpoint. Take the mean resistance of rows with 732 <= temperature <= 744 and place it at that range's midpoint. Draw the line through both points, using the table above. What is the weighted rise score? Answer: -0.5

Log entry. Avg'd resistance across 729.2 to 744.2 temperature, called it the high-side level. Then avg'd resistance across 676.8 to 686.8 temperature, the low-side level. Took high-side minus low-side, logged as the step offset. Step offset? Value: 16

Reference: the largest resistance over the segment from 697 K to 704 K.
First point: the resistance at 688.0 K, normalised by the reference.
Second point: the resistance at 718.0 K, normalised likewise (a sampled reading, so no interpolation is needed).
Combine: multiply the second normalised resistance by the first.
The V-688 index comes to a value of 0.96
